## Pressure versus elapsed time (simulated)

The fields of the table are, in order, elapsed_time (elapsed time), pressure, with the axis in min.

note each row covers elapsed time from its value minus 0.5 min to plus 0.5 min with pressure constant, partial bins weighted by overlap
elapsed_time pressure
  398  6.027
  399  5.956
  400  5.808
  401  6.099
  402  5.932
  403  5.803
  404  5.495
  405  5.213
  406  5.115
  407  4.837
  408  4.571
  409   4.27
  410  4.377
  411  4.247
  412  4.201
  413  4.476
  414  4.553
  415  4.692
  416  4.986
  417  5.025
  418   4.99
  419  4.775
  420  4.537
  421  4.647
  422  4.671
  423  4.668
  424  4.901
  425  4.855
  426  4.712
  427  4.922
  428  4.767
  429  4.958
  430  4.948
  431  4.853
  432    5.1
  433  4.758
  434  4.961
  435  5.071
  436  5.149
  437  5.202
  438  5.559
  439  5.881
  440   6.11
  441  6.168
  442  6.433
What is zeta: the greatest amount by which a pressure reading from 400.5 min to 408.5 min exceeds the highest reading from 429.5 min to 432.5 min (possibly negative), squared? 1.00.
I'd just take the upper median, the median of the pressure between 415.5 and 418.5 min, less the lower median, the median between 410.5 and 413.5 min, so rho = 0.7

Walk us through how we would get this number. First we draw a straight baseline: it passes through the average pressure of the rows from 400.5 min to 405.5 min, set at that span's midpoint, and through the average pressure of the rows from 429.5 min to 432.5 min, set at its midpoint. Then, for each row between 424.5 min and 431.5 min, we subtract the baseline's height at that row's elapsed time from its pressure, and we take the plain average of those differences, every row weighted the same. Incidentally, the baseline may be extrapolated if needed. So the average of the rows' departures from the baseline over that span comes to -0.19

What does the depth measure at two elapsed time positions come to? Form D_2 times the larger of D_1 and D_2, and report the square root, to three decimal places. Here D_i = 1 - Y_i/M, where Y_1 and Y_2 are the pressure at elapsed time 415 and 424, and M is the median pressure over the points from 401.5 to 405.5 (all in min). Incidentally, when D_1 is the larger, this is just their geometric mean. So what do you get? 0.150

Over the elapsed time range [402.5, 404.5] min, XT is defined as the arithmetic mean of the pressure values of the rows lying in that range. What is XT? 5.6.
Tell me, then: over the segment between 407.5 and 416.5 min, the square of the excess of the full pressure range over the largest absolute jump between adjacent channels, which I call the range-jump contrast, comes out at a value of 0.23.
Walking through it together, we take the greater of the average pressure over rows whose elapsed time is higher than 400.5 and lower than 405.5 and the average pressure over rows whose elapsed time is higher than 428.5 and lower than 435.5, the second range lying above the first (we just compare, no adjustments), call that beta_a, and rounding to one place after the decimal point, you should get 5.7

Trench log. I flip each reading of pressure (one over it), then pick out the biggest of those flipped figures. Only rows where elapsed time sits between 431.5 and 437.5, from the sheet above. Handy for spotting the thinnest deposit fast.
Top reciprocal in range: 0.210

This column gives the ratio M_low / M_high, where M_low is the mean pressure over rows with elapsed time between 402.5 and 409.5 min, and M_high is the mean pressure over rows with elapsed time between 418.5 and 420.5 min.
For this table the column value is 1.08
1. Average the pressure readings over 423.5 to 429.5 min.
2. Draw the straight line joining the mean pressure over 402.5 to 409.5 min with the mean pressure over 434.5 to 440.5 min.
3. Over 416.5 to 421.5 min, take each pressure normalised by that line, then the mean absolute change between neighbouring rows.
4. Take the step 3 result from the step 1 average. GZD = 4.82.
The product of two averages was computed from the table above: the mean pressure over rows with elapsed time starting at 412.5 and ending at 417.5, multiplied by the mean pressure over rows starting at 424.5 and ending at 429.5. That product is 23.0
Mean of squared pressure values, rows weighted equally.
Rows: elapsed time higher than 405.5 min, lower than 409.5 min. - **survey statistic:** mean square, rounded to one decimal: 22.2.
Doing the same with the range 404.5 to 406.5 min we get 26.7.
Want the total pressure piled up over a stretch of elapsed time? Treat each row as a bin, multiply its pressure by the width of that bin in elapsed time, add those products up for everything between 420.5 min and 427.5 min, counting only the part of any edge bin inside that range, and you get 33.4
